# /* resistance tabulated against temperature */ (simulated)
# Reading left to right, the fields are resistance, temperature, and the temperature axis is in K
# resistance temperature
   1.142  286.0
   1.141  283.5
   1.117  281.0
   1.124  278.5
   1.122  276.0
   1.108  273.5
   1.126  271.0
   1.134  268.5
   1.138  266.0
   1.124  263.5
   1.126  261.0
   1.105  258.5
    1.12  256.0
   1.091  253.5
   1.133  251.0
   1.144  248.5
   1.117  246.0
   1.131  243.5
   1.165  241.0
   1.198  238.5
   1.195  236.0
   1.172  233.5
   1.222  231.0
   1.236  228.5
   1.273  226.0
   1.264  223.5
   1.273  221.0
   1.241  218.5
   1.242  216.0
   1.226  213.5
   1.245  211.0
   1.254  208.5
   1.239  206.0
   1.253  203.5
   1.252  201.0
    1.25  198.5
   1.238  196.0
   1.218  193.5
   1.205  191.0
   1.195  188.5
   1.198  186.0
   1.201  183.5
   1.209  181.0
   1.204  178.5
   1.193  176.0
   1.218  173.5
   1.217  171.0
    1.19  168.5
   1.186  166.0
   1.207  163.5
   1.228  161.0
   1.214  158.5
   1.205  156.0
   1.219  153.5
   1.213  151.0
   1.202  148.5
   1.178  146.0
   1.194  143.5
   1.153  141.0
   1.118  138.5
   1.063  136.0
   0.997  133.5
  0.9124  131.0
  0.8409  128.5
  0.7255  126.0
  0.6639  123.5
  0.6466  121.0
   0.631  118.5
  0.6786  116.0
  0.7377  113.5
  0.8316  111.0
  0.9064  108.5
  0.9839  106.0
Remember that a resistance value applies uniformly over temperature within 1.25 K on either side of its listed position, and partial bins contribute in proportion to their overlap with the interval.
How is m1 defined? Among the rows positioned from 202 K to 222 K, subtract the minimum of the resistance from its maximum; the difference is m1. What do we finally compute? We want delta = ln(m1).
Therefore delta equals -3.1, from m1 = 0.047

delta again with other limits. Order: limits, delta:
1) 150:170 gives -3.2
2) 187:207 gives -2.8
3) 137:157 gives -2.3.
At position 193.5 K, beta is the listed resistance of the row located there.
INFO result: 1.218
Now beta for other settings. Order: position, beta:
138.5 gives 1.118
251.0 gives 1.133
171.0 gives 1.217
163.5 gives 1.207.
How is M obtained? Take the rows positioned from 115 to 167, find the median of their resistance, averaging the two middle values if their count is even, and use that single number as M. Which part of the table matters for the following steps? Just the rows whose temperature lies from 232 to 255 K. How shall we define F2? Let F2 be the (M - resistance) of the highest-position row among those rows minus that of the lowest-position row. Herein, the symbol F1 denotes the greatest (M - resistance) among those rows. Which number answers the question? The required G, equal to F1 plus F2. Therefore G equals 0.143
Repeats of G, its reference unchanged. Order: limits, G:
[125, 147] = -0.025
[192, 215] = -0.073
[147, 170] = -0.021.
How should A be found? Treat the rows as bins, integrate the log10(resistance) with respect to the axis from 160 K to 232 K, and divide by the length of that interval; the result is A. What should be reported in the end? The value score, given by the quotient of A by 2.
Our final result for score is 0.04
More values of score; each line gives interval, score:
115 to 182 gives 0.01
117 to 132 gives -0.07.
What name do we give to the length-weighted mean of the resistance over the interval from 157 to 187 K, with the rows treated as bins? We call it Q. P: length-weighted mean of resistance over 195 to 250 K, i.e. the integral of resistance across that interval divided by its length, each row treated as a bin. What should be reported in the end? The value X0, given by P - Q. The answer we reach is 0.01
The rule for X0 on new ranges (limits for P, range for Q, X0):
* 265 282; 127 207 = -0.05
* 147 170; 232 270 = 0.07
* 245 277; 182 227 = -0.11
